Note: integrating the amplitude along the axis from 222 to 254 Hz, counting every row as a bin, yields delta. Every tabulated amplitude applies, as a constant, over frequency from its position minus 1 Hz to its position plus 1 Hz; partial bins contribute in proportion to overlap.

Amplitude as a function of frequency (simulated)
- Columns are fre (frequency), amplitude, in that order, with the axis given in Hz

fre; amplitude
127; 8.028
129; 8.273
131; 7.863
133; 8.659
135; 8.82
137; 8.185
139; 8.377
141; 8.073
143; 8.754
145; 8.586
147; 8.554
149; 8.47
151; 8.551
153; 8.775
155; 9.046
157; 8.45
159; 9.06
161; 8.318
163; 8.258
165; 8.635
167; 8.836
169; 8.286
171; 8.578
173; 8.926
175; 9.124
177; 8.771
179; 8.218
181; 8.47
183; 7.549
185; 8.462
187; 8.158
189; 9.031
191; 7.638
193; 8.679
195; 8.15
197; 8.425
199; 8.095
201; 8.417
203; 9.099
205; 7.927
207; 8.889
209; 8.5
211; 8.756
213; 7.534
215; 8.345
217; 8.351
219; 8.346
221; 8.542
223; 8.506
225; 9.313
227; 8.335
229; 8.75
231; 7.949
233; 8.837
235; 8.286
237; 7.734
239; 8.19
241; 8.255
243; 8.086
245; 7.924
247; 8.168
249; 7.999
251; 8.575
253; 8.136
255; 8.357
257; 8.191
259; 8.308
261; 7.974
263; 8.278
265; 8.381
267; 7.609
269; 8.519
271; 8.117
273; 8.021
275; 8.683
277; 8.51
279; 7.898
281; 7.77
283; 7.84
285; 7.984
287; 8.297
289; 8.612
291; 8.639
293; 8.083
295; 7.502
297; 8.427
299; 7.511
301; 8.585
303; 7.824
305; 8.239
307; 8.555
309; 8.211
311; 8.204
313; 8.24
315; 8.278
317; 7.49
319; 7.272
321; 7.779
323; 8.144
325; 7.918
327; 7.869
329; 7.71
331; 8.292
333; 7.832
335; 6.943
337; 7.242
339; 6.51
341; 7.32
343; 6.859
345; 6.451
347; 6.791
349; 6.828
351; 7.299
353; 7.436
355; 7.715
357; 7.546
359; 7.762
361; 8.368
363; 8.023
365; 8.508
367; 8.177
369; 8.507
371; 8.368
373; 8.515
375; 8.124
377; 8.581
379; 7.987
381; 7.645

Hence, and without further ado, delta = 266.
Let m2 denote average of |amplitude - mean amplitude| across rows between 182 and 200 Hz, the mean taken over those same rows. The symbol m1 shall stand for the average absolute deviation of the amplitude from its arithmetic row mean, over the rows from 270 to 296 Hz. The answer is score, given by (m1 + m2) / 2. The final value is 0.33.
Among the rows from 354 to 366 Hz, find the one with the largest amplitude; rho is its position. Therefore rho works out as 365 Hz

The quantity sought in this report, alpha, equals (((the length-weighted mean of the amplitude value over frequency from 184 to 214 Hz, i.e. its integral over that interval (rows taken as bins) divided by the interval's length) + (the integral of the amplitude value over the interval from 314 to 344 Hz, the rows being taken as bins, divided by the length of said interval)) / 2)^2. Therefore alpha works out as 64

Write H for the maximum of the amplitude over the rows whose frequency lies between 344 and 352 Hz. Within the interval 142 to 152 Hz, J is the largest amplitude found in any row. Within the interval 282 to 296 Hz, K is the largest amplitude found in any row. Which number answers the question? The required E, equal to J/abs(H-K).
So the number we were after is 6.5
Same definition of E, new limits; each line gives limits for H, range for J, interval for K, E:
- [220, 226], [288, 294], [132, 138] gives 17.5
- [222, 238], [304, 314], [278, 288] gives 8.4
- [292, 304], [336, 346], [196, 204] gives 14.2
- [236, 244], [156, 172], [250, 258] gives 28.3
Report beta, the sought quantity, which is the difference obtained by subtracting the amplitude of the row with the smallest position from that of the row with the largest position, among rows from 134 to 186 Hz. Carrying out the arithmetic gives -0.36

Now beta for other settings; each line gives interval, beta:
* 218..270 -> 0.17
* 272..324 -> 0.12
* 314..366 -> 0.23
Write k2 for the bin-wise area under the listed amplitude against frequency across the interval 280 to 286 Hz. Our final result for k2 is 47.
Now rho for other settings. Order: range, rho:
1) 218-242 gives 225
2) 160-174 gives 173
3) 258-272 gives 269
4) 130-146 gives 135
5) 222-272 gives 225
